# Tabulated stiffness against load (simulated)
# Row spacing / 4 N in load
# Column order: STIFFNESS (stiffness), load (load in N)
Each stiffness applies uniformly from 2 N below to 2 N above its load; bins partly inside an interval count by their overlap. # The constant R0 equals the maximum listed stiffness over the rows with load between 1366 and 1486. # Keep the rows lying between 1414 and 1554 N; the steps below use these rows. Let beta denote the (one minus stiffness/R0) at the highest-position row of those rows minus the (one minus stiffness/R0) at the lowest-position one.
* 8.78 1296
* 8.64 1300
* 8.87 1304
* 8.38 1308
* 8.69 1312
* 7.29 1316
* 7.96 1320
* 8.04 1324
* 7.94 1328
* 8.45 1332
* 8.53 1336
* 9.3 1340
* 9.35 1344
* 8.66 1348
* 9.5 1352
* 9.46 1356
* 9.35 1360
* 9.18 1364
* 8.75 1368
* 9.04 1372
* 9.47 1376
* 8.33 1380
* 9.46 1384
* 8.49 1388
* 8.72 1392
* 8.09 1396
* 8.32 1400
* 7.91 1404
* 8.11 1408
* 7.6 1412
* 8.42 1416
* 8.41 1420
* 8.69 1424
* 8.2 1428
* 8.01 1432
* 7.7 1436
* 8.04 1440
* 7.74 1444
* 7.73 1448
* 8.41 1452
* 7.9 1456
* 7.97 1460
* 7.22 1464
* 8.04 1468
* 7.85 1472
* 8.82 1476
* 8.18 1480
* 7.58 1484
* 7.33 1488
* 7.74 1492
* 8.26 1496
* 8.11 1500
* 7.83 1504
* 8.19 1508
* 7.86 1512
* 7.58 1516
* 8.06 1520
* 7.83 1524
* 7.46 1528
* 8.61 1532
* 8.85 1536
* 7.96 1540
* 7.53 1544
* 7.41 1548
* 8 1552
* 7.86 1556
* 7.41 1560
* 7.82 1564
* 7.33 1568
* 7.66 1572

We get 0.04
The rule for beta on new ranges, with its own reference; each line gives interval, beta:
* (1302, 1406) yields 0.10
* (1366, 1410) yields 0.07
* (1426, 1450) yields 0.05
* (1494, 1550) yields 0.09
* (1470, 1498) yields -0.04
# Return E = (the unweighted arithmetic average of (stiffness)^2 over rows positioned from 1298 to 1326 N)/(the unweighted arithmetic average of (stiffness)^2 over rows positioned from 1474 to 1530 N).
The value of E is 1.1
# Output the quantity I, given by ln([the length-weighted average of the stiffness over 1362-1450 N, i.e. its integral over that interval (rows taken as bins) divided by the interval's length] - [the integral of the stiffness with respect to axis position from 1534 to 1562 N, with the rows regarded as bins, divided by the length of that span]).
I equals -0.6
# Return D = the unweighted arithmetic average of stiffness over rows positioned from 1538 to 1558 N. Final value 7.75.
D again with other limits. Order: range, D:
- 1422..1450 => 8.02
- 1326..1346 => 8.71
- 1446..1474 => 7.87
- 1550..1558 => 7.93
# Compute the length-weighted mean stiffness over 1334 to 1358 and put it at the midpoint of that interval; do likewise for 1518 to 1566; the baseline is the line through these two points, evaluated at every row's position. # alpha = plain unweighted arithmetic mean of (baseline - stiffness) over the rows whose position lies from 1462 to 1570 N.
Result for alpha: 0.19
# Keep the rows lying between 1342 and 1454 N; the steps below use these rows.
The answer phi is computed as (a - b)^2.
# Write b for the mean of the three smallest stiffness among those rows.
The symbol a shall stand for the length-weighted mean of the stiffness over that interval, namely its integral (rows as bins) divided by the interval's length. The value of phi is 0.75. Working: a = 8.54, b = 7.68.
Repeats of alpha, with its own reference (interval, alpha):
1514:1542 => -0.06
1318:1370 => 0.34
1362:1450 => 0.37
